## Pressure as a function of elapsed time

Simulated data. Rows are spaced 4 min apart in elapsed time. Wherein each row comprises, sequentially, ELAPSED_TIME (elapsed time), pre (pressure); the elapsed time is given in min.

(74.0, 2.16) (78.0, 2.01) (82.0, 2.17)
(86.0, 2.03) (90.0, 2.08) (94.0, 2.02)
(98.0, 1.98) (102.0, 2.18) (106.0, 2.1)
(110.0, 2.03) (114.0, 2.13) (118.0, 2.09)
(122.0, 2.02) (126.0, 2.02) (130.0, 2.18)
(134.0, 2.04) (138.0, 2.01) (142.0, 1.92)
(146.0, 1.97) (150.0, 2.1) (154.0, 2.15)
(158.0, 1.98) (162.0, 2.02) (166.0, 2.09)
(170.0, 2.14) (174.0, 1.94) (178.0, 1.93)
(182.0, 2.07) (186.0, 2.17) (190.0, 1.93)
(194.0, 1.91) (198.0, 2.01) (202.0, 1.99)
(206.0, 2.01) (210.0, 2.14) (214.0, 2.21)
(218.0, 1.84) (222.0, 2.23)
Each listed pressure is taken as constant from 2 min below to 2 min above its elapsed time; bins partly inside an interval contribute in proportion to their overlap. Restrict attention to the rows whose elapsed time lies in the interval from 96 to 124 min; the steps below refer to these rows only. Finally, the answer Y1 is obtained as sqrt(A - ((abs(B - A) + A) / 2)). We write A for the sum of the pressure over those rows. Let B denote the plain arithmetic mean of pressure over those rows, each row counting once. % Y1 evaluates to 1.02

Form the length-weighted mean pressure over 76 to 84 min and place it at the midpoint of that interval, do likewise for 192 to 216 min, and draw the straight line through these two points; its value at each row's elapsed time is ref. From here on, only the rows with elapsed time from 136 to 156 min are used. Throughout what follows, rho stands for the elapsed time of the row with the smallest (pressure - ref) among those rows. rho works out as 142.0 min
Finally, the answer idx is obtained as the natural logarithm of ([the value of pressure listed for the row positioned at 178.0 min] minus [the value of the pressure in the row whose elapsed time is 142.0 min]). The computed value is -4.6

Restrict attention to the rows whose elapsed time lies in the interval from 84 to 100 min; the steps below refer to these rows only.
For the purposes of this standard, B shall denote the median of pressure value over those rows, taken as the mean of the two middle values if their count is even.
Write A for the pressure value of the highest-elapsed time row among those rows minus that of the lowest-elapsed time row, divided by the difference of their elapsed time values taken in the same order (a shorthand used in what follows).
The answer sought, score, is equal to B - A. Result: 2.03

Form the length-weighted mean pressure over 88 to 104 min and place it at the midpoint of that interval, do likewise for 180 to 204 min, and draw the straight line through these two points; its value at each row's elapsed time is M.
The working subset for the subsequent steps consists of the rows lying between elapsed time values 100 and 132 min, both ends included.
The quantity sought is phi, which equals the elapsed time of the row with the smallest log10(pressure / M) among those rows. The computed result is 122.0 min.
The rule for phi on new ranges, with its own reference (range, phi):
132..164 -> 142.0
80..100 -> 98.0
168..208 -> 194.0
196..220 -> 218.0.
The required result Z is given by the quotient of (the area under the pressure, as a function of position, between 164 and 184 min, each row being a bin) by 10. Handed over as 4.07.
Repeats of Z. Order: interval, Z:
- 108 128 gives 4.12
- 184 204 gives 4.00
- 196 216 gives 4.14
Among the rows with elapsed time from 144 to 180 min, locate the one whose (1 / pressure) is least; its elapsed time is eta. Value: 154.0 min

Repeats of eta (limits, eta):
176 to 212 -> 186.0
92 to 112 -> 102.0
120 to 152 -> 130.0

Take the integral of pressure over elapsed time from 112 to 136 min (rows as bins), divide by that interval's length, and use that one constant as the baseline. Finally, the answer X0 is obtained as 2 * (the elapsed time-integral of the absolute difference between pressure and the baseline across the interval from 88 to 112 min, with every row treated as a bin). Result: 2.6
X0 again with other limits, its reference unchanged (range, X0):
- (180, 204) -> 4.6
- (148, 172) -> 2.6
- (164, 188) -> 3.7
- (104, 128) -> 2.0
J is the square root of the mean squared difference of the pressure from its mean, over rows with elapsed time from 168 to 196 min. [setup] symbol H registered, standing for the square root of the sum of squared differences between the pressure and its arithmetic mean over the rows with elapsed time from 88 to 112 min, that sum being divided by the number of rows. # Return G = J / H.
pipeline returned 1.59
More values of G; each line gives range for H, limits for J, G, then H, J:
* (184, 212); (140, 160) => 0.95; 0.091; 0.086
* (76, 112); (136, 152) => 0.98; 0.067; 0.066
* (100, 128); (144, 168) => 1.16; 0.057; 0.066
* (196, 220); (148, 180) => 0.70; 0.118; 0.082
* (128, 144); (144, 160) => 0.83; 0.093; 0.077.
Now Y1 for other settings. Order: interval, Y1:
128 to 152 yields 1.01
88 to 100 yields 1.01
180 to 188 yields 1.03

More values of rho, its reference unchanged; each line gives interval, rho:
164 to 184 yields 178.0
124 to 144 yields 142.0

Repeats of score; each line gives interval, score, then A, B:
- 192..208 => 1.99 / 0.008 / 2.000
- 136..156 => 2.00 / 0.009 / 2.010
